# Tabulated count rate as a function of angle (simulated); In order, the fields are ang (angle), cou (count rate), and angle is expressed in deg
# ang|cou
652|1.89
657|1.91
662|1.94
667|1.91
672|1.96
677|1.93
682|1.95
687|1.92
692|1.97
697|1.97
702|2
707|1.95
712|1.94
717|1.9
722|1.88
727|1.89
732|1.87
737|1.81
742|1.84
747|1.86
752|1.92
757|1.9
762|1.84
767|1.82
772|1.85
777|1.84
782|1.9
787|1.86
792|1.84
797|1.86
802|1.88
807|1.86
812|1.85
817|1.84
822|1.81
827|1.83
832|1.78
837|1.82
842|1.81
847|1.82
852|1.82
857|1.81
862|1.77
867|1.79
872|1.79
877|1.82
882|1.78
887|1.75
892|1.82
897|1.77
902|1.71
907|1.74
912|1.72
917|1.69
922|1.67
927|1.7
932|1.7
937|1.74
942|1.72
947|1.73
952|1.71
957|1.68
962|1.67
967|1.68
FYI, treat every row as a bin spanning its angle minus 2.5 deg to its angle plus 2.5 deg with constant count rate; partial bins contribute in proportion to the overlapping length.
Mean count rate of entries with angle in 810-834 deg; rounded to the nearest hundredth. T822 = 1.82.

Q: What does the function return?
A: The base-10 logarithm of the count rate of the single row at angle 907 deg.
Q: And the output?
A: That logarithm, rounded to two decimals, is 0.24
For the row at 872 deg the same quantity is 0.25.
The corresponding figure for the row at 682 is 0.29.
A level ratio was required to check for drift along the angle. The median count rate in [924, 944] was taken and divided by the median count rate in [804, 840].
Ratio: 0.934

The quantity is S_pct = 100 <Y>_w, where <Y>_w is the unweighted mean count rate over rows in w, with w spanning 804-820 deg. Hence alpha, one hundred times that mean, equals 185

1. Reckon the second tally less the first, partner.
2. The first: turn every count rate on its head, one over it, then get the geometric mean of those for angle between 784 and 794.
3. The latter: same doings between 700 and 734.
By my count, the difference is -0.019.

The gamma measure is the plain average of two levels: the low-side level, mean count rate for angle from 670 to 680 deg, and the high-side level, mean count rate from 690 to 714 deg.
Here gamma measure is 1.96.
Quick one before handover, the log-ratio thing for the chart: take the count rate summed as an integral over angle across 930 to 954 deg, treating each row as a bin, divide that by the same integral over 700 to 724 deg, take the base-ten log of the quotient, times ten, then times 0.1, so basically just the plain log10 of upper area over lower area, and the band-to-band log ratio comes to -0.051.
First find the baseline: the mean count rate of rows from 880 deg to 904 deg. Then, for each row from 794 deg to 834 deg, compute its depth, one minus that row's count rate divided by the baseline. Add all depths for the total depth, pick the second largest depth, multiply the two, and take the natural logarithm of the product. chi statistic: -4.8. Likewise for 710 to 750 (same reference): -3.9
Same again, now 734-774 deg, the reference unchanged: -4.4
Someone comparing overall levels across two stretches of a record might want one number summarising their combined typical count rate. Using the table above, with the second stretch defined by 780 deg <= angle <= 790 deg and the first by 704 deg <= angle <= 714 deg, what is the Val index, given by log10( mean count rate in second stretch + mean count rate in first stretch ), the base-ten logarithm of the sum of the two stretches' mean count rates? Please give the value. 0.583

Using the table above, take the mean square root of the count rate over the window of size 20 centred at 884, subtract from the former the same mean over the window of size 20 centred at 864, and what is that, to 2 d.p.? 0.00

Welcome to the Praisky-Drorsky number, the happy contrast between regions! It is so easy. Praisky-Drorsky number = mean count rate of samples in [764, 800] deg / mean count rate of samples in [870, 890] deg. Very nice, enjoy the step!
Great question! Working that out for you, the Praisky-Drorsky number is 1.04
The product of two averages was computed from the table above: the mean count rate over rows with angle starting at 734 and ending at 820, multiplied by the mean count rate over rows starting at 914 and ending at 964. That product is 3.16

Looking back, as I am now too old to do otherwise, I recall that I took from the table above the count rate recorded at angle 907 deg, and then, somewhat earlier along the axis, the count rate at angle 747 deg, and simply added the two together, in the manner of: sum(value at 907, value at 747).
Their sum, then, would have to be 3.60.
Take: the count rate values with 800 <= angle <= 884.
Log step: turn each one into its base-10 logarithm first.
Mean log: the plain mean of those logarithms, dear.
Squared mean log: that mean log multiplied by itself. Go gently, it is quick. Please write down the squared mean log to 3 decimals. 0.067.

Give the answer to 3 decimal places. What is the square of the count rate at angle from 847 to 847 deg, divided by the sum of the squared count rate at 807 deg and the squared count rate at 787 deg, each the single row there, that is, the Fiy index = 0.479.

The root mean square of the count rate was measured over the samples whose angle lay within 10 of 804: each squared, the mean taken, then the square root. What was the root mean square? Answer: 1.86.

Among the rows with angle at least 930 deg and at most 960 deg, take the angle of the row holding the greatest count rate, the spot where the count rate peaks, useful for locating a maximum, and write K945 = 937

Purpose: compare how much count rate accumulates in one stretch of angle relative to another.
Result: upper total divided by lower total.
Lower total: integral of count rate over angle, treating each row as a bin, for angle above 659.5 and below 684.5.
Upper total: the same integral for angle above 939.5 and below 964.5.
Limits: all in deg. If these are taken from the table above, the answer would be 0.88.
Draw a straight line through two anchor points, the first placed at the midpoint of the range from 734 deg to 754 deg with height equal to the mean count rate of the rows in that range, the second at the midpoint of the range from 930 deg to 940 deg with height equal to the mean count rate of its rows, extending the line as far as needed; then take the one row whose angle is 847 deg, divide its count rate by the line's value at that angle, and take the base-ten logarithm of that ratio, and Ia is 0.009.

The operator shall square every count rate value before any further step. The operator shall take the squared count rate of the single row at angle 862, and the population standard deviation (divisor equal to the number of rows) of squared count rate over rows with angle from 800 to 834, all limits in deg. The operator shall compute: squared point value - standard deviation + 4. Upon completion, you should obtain 7.02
